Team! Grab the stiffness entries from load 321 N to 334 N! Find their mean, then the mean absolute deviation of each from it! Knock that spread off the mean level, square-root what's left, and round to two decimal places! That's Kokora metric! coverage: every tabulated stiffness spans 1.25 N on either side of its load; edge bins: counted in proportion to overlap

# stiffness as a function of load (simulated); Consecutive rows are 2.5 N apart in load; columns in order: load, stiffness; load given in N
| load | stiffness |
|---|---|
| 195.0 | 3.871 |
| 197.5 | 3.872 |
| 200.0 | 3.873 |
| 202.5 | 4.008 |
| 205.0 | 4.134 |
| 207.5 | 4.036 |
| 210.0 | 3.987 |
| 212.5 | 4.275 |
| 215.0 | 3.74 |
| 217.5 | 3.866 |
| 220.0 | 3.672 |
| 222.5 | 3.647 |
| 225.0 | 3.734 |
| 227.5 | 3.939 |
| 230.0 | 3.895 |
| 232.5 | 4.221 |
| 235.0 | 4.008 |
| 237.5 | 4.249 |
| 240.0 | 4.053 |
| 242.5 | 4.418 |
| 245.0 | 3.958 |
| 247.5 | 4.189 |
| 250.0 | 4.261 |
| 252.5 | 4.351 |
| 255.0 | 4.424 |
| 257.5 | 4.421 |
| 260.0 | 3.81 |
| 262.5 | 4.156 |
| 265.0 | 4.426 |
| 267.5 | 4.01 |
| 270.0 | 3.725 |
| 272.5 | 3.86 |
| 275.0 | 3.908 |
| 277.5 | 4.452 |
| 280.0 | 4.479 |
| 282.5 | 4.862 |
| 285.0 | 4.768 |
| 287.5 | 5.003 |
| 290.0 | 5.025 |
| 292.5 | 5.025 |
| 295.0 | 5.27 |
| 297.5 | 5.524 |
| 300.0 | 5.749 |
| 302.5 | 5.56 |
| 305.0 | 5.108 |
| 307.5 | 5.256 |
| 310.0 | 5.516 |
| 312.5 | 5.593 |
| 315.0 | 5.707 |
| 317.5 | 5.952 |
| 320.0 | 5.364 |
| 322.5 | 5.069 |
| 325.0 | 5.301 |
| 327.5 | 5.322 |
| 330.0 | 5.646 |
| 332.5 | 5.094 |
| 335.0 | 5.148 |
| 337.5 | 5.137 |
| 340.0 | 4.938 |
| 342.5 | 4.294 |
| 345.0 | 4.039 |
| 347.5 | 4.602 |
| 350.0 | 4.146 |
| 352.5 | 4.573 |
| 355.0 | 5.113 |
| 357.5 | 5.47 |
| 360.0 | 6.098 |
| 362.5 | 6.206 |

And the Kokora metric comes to 2.26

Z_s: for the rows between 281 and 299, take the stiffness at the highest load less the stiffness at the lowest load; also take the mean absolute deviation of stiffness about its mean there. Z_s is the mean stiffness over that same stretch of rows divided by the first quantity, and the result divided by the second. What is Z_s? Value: 41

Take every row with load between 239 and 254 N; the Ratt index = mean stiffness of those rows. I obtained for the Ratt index 4.21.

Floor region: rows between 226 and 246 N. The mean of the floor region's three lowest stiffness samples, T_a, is 3.93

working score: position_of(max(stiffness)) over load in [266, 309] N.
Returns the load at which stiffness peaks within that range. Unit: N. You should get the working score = 300.0 N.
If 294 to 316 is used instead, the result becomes 300.0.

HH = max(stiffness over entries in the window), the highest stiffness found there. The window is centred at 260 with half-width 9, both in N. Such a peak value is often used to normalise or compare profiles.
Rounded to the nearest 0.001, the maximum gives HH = 4.426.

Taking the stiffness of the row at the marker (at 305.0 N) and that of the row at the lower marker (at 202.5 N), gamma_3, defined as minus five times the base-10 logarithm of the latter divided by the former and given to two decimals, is 0.53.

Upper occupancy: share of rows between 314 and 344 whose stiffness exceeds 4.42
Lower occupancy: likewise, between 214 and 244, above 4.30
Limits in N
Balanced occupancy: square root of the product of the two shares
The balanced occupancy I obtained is 0.3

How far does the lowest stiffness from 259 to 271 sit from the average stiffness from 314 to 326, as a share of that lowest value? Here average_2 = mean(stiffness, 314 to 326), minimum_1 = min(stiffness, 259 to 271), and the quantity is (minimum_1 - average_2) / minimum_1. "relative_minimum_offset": -0.47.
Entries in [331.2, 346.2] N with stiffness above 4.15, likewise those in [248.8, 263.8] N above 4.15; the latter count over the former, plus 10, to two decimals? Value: 11.00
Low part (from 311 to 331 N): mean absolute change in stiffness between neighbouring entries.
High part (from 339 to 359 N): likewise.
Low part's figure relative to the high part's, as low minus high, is -0.20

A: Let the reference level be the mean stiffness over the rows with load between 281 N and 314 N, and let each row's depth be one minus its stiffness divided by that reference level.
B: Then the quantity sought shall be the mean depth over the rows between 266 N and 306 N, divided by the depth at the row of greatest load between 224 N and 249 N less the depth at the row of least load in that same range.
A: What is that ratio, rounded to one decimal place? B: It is -1.1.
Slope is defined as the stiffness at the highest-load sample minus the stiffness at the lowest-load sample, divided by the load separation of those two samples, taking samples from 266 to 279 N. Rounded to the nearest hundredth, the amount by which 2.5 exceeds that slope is 2.46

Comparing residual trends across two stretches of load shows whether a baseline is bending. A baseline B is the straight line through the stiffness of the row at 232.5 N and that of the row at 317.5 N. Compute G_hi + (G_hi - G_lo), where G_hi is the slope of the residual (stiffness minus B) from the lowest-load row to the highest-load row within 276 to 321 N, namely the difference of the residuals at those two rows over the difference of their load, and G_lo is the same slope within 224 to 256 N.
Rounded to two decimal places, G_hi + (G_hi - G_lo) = 0.00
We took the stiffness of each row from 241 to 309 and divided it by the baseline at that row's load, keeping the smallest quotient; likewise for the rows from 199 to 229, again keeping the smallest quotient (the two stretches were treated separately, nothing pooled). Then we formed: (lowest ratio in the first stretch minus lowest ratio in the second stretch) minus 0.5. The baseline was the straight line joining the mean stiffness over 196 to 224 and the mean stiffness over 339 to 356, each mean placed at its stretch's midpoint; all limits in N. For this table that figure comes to -0.53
